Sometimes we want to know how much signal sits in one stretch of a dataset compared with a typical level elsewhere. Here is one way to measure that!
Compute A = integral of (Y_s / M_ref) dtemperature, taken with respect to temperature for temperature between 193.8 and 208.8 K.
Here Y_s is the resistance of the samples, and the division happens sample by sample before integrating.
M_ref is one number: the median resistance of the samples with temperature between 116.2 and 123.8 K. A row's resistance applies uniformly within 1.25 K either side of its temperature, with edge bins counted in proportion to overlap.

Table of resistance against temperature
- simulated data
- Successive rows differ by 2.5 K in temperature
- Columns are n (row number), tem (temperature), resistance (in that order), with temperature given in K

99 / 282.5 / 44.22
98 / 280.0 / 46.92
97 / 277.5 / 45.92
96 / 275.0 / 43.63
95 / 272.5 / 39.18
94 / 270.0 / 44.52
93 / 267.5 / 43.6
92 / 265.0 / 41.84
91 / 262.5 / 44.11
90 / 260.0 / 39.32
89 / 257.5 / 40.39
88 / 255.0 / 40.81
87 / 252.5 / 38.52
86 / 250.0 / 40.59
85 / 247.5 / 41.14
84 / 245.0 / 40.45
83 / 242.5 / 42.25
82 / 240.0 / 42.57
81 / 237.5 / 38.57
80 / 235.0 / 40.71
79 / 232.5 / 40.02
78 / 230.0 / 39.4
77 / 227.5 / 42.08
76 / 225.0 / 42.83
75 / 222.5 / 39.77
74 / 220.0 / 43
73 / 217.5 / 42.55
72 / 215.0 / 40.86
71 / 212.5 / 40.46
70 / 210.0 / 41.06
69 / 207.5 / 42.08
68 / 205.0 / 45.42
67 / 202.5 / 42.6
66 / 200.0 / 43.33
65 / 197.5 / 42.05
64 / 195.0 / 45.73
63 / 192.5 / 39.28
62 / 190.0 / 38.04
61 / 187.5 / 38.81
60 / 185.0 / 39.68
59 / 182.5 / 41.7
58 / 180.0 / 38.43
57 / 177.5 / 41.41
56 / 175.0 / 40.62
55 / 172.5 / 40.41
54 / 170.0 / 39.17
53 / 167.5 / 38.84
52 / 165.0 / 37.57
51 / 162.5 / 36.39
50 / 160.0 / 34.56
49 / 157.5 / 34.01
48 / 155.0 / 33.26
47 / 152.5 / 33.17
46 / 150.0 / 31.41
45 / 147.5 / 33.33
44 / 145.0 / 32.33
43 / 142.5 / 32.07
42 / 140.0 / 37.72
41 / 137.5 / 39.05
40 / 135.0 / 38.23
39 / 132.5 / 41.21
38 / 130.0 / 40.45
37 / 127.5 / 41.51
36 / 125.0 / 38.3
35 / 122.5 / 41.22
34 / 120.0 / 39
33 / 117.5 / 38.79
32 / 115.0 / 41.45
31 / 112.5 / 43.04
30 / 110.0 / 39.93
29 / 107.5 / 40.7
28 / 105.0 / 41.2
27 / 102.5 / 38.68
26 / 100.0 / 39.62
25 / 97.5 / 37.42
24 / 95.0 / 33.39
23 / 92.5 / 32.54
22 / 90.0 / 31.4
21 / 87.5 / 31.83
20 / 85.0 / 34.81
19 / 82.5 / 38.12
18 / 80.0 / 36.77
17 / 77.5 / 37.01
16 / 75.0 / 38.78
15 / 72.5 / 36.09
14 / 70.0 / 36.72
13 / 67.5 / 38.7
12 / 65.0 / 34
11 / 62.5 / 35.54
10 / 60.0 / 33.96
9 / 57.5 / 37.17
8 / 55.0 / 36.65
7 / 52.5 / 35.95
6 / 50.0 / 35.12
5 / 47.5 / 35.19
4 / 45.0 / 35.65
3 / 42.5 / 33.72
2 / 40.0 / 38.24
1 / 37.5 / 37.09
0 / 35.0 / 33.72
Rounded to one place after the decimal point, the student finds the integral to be 16.7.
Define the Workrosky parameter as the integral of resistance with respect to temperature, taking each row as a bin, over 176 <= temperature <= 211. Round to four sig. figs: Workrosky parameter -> 1449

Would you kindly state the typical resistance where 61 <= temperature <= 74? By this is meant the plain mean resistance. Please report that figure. 36.2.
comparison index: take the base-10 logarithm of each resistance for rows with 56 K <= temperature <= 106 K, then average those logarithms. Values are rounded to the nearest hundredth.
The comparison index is 1.56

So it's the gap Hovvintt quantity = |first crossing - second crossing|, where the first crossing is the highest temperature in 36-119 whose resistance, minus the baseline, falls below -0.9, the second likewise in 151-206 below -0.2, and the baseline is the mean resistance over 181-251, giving 75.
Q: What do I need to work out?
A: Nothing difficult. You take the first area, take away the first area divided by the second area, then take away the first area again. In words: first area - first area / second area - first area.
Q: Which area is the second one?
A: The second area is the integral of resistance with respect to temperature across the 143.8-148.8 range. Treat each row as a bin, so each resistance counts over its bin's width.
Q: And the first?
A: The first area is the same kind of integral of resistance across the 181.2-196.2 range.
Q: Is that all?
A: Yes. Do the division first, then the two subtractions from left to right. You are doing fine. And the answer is -3.7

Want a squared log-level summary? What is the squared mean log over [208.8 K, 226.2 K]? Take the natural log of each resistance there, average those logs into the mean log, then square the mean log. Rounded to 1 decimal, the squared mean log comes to 13.9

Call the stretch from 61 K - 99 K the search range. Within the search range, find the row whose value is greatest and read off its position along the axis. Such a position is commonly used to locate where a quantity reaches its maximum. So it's 75.0 K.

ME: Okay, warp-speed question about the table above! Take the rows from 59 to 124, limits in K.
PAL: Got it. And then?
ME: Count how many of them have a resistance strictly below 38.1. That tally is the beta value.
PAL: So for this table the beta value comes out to 13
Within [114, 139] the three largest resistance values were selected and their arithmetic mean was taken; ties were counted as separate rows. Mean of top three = 41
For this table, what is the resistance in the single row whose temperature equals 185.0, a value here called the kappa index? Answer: 39.68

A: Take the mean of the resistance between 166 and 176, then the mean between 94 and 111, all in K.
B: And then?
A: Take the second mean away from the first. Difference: 1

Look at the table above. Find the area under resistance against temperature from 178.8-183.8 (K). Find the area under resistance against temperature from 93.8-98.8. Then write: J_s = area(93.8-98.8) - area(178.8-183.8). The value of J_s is -23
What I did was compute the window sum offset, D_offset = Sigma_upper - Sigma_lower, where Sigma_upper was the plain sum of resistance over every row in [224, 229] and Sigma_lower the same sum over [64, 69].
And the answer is 12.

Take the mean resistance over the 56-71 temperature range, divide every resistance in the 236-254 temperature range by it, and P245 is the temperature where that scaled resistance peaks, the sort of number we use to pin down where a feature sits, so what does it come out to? 240.0 K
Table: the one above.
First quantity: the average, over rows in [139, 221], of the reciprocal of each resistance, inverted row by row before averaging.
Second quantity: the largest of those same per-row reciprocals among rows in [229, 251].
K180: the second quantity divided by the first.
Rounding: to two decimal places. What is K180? 1.00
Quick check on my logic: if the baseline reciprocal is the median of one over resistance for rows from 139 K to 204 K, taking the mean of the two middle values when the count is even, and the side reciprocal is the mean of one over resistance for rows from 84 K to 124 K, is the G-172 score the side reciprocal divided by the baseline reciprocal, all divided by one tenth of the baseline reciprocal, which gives 398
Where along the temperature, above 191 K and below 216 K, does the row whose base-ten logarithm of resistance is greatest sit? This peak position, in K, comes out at 195.0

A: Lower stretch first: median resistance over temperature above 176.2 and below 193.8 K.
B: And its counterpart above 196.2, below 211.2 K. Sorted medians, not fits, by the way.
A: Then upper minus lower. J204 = 3.1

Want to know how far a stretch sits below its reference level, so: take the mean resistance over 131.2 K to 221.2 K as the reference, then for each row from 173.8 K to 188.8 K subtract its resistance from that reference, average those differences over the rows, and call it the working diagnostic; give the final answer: -1.2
